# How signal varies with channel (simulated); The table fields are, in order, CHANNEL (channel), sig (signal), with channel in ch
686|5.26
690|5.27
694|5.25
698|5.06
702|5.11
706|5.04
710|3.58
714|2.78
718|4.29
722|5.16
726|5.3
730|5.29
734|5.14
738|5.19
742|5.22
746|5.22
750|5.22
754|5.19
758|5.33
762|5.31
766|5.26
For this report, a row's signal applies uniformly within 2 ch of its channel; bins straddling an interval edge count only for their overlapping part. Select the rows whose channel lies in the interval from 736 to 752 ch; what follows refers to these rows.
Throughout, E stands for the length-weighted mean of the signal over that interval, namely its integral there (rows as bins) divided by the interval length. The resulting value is 5.2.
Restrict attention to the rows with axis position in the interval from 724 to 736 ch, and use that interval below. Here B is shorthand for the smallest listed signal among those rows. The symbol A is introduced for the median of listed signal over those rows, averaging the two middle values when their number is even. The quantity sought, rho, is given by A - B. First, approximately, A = 5.29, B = 5.14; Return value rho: 0.15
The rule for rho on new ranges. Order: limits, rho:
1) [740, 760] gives 0.03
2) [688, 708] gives 0.07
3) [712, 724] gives 1.51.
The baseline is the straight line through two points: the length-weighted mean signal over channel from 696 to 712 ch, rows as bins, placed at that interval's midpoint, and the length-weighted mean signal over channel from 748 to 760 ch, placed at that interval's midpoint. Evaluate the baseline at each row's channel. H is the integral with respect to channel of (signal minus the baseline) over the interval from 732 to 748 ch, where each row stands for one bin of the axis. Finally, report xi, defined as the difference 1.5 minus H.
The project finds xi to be 0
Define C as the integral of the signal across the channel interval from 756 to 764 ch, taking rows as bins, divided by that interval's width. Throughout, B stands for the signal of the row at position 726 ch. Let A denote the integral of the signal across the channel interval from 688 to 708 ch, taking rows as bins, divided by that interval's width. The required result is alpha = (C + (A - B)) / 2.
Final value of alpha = 2.6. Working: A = 5.15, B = 5.3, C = 5.3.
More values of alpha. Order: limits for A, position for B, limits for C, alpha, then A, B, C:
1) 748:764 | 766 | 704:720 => 2.0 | 5.26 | 5.26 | 3.9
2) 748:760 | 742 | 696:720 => 2.2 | 5.25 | 5.22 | 4.3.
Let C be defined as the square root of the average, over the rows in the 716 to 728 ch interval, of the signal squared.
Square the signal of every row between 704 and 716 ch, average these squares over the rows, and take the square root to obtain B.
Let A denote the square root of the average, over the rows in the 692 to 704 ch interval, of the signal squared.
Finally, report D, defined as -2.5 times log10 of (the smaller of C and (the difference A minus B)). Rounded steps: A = 5.14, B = 3.9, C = 4.937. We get -0.2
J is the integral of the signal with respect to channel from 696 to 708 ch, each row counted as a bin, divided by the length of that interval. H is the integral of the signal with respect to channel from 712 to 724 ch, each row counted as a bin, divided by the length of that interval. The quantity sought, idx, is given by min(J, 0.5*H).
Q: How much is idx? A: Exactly 2.04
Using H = 4.08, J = 5.07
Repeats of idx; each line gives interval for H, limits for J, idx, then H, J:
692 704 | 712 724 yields 2.57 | 5.14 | 4.08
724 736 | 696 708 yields 2.62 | 5.24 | 5.07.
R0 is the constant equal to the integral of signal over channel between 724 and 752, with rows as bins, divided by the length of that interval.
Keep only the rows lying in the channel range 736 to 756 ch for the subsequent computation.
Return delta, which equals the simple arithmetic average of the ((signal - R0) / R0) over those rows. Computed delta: -0.003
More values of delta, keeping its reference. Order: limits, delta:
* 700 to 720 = -0.204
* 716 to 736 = -0.036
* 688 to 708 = -0.015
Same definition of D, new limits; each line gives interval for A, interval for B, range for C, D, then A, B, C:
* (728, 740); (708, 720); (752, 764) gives -0.5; 5.21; 3.6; 5.277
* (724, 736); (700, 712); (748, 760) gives 0.5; 5.24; 4.6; 5.247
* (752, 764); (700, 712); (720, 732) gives 0.5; 5.28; 4.6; 5.250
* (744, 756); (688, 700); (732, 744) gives 4.5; 5.21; 5.2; 5.183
